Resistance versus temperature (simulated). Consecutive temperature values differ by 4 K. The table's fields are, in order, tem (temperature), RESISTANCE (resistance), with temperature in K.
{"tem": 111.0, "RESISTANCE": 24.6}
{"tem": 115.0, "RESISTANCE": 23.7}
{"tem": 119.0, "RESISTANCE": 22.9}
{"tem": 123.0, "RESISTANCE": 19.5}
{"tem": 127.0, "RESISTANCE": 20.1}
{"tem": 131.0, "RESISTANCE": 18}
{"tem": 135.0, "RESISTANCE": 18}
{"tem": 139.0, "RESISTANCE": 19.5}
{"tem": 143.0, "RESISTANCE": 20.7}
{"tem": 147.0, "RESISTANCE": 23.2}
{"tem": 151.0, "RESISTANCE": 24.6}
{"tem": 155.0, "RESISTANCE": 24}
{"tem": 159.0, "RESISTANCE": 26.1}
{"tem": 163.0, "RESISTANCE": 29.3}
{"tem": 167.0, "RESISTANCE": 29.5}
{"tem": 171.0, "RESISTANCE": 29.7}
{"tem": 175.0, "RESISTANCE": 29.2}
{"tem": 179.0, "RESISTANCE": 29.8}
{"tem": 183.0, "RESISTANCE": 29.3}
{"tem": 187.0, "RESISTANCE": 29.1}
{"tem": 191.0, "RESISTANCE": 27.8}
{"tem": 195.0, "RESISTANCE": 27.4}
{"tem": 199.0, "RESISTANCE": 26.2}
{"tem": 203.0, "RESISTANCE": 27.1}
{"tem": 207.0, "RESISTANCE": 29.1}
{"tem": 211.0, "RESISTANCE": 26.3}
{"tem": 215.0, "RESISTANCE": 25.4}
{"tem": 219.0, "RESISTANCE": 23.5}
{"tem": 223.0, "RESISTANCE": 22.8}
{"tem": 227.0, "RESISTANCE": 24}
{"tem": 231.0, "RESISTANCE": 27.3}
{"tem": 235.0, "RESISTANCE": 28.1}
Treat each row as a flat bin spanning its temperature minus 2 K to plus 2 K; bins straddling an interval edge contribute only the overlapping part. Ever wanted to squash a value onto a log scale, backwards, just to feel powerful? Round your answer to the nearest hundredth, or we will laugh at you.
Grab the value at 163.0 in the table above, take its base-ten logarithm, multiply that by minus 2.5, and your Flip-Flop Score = -3.67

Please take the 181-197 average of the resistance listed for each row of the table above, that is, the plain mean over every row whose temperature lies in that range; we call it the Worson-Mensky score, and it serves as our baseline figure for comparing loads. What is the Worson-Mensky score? 28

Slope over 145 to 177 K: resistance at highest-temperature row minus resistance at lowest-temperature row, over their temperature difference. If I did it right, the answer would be 0.2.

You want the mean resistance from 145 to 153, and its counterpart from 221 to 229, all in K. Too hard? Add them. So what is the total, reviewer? 47.3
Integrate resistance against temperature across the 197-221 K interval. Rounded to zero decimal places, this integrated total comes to 630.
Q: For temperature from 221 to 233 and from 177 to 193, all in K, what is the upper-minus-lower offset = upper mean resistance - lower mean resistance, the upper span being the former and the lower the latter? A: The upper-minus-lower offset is -4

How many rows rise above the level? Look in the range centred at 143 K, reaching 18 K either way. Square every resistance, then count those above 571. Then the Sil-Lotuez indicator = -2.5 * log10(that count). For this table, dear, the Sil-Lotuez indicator -1.2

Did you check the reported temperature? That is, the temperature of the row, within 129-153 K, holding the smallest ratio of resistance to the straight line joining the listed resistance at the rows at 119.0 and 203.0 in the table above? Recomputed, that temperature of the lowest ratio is 135.0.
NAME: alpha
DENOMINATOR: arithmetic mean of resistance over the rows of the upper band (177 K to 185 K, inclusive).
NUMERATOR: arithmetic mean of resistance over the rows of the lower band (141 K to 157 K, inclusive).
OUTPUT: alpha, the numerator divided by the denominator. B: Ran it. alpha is 0.783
